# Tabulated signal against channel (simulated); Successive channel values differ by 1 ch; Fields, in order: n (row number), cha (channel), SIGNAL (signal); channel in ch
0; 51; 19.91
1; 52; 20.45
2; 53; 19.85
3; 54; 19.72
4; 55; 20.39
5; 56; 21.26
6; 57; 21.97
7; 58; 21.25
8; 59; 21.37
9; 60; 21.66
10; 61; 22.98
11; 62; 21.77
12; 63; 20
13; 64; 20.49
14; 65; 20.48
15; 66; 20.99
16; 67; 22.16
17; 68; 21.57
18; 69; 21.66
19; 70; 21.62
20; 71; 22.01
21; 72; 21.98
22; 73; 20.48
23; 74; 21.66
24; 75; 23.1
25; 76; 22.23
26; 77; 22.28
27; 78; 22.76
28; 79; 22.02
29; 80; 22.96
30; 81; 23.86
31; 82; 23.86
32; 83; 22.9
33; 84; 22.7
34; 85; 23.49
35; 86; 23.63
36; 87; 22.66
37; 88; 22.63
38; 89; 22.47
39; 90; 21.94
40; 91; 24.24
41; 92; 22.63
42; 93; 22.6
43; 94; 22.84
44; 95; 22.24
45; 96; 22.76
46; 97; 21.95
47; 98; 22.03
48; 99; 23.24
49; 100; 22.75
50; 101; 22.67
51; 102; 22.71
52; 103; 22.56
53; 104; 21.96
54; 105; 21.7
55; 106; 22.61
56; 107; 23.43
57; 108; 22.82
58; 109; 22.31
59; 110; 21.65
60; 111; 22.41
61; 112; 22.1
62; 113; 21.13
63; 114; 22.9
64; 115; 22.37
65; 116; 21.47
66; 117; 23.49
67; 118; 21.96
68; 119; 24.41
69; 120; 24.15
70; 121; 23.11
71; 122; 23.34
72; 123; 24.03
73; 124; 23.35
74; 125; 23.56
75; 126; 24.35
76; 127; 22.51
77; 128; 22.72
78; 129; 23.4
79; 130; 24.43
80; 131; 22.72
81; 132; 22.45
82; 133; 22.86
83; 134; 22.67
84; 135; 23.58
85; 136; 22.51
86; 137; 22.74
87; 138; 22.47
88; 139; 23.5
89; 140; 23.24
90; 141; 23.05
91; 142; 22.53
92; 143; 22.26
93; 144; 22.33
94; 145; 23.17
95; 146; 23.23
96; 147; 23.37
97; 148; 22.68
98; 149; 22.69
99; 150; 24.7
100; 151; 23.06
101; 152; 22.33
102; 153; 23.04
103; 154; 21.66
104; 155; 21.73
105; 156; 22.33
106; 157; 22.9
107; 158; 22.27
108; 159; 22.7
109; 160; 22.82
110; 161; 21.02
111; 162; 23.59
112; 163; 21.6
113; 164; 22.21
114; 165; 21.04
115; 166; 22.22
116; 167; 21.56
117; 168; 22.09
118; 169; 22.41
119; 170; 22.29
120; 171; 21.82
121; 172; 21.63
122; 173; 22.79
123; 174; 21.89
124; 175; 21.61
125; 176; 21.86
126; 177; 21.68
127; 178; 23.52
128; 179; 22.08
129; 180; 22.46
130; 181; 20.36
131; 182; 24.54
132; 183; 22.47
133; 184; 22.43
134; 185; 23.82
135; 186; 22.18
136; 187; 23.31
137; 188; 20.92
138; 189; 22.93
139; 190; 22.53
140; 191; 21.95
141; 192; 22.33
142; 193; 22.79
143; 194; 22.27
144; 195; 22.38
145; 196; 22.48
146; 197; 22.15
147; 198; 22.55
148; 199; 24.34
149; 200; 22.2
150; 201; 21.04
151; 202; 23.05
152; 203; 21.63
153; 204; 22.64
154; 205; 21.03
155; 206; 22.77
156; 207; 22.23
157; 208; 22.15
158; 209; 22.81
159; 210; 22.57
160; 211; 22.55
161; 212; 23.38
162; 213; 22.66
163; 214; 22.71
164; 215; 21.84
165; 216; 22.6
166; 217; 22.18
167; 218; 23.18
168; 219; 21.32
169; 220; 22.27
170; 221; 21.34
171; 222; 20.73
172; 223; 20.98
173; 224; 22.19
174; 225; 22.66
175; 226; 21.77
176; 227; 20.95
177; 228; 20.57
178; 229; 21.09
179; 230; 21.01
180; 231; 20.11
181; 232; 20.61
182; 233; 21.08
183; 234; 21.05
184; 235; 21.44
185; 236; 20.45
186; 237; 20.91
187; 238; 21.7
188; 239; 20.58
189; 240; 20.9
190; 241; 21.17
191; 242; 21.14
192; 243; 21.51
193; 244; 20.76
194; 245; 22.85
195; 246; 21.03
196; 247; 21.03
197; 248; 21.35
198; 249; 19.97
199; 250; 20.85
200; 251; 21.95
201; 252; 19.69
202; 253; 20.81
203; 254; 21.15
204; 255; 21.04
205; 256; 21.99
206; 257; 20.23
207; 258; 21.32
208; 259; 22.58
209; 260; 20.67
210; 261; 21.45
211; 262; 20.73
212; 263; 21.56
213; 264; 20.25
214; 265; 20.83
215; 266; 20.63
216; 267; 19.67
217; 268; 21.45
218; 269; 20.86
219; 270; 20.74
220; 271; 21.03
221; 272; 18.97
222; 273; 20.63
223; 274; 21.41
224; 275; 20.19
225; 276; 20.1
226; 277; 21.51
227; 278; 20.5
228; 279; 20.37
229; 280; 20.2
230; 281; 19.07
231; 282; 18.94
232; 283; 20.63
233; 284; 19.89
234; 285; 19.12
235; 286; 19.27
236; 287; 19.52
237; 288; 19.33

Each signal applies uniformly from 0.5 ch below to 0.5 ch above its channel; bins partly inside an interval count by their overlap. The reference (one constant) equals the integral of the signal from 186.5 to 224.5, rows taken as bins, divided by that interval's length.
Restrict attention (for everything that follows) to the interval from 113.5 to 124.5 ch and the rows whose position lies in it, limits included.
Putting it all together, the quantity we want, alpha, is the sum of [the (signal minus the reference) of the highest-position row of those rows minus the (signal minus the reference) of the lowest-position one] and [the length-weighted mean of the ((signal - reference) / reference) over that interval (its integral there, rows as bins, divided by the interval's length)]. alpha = 0.5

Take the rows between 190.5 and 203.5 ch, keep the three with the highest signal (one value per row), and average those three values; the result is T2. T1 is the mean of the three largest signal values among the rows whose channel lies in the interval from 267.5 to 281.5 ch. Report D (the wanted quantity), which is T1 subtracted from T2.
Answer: 1.9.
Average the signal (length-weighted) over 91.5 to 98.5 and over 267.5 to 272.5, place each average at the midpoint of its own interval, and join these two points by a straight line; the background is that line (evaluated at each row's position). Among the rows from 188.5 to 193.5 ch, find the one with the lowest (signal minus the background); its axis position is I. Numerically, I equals 191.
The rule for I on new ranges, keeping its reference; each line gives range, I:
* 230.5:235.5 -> 231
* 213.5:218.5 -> 215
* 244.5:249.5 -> 249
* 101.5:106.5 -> 105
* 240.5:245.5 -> 244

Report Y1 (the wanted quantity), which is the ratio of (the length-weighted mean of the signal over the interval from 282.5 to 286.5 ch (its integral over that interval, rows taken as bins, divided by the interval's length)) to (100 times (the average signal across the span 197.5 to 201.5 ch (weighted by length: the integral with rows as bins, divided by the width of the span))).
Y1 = 0.0088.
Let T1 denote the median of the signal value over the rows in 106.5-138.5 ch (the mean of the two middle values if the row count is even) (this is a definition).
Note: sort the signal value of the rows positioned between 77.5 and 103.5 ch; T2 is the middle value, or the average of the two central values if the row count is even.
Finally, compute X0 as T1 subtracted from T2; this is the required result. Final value -0.1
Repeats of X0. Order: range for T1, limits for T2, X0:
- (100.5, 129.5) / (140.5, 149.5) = 0.0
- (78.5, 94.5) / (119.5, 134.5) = 0.6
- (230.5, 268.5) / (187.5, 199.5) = 1.4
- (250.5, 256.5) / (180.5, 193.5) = 1.4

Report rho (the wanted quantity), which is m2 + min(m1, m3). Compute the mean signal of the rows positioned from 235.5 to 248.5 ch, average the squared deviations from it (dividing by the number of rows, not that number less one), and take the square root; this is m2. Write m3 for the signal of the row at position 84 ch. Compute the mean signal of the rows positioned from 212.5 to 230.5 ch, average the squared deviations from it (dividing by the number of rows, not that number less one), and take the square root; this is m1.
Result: 1.4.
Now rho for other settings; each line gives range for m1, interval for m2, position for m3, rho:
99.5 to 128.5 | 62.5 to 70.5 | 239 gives 1.5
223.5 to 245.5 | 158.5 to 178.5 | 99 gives 1.4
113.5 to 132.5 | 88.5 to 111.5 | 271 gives 1.4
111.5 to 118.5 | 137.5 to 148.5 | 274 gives 1.2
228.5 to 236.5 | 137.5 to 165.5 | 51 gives 1.2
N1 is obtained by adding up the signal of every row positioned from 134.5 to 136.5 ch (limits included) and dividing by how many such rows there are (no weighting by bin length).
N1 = 23.0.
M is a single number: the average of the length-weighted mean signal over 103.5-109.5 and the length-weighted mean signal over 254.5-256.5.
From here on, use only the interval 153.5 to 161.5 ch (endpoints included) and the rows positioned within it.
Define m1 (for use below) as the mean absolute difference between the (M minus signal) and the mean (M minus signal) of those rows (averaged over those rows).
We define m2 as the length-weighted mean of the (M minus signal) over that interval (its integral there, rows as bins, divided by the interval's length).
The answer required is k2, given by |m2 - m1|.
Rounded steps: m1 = 0.53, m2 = -0.2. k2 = 0.7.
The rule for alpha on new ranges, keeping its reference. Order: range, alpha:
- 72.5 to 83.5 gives 2.4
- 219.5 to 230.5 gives -1.3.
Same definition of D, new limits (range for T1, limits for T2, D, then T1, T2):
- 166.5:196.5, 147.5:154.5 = -0.4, 24.0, 23.6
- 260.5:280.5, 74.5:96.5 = 2.5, 21.5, 24.0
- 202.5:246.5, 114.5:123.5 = 1.1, 23.1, 24.2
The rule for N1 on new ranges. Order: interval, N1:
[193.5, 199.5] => 22.7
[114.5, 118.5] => 22.3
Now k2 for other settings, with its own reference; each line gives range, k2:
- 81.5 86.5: 1.7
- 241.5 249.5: 0.3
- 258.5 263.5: 0.0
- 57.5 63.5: 0.1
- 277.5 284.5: 1.5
